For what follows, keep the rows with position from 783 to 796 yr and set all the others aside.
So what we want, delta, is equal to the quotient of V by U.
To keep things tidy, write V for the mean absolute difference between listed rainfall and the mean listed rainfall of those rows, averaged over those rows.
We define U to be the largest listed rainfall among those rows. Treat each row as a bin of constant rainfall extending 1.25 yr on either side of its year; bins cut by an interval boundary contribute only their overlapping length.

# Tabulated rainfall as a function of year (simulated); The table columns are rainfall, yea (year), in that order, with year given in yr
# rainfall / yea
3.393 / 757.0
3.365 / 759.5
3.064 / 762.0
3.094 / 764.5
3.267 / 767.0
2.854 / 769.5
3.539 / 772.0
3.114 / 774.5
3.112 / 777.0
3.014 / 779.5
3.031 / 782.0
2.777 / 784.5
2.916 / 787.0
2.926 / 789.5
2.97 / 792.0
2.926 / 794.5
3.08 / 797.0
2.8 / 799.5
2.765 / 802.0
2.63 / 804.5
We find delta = 0.017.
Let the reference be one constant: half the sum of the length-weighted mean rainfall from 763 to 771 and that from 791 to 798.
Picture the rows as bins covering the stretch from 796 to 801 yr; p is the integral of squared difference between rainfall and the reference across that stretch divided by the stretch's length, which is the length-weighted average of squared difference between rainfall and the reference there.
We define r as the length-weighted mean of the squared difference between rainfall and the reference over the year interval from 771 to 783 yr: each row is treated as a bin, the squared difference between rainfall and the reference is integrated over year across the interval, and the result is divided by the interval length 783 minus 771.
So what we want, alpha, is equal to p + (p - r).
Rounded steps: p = 0.033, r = 0.050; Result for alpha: 0.016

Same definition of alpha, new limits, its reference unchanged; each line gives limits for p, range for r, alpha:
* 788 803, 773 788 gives 0.032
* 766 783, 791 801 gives 0.081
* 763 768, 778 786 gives 0.028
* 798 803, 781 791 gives 0.100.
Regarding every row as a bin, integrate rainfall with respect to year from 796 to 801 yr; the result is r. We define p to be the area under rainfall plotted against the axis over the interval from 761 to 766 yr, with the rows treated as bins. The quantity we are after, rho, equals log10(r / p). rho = -0.024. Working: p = 15.4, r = 14.6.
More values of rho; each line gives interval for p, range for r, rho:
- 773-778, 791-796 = -0.026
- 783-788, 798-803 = -0.008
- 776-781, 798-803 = -0.039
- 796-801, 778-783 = 0.015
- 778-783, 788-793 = -0.012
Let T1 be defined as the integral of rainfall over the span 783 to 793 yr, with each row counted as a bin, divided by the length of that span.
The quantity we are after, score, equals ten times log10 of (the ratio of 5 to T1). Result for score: 2.4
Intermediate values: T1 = 2.90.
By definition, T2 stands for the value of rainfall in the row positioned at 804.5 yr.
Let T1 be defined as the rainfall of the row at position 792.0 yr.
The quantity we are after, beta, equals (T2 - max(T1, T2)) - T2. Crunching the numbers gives -2.97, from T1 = 2.97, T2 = 2.63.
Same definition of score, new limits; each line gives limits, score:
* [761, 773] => 2.0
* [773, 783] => 2.1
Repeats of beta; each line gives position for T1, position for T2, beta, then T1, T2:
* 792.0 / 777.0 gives -3.11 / 2.97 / 3.112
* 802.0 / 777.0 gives -3.11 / 2.765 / 3.112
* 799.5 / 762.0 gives -3.06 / 2.8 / 3.064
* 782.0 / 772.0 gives -3.54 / 3.031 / 3.539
